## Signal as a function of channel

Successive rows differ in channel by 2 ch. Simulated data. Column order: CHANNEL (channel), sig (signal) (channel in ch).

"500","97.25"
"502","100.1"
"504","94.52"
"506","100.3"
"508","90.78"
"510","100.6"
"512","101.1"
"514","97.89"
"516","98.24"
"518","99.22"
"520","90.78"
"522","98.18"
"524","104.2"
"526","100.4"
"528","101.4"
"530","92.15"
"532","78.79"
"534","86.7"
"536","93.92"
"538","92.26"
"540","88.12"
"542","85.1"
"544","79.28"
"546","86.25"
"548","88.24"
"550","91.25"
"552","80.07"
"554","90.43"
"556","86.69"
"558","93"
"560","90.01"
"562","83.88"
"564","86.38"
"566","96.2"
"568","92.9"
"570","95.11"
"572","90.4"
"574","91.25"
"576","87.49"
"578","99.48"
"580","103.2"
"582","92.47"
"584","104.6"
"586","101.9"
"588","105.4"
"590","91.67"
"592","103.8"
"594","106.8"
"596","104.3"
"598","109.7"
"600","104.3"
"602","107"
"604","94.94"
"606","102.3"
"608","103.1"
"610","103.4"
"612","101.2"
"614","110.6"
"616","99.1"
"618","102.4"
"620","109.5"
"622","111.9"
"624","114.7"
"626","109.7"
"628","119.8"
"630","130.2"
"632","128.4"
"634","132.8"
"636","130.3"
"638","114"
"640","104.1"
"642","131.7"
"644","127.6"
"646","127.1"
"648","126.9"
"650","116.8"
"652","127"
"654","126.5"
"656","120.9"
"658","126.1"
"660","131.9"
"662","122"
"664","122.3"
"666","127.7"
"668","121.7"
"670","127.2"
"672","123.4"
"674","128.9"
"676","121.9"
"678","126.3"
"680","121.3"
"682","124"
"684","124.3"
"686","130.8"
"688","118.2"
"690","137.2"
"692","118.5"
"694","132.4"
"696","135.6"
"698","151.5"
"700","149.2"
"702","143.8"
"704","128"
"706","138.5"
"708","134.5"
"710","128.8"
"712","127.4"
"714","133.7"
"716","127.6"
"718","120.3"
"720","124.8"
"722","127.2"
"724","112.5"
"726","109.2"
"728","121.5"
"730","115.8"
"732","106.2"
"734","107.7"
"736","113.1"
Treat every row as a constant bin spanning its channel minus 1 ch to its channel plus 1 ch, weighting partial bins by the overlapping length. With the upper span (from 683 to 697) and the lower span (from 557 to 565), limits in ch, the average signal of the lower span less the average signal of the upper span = -40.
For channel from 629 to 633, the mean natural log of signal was 4.9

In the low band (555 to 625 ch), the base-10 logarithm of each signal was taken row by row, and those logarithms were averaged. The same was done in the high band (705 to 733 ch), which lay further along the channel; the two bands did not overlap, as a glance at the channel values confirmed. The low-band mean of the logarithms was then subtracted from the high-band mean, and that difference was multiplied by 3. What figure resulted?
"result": 0.28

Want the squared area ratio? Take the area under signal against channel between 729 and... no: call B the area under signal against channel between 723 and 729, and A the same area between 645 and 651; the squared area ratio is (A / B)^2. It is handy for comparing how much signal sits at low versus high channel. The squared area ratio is 1.17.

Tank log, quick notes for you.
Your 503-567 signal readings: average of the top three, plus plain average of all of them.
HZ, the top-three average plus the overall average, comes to 194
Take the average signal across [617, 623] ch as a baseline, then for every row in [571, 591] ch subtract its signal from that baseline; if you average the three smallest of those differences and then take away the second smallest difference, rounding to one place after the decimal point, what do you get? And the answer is 0.2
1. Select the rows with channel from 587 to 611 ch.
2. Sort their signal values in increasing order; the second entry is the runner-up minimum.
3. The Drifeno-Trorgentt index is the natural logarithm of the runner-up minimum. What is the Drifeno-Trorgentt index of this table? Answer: 4.6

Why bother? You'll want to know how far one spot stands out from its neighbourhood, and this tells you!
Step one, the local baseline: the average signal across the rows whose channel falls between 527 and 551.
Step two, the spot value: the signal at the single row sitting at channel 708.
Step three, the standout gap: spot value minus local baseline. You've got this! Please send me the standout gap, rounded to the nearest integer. 46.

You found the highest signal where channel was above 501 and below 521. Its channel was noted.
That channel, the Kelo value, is 512 ch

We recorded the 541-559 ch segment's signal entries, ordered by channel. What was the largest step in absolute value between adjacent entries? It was 11.2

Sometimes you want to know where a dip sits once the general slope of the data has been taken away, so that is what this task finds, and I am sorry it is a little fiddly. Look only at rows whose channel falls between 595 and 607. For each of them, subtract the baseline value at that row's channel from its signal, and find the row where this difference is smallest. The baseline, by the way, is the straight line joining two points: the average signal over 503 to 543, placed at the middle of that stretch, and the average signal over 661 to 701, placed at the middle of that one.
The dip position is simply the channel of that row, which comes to 604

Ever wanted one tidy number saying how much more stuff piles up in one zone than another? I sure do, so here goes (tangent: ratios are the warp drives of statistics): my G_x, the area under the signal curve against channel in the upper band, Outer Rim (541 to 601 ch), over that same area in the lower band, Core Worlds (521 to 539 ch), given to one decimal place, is 3.3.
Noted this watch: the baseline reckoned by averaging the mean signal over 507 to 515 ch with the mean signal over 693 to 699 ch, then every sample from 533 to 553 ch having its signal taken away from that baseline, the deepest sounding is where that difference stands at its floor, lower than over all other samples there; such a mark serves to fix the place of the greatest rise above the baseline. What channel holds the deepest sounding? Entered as 536 ch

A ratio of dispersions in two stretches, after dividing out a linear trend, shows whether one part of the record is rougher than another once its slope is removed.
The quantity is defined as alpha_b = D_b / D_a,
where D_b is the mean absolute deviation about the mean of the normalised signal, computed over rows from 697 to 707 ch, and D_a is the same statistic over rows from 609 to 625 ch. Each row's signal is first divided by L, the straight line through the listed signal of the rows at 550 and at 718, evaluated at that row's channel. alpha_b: 1.5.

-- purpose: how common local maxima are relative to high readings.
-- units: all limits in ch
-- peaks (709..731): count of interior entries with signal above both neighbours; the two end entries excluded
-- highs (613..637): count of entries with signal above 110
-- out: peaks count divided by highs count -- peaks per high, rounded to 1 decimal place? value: 0.4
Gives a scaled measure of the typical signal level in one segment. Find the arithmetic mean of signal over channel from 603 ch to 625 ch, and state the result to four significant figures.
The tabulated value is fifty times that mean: 5242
